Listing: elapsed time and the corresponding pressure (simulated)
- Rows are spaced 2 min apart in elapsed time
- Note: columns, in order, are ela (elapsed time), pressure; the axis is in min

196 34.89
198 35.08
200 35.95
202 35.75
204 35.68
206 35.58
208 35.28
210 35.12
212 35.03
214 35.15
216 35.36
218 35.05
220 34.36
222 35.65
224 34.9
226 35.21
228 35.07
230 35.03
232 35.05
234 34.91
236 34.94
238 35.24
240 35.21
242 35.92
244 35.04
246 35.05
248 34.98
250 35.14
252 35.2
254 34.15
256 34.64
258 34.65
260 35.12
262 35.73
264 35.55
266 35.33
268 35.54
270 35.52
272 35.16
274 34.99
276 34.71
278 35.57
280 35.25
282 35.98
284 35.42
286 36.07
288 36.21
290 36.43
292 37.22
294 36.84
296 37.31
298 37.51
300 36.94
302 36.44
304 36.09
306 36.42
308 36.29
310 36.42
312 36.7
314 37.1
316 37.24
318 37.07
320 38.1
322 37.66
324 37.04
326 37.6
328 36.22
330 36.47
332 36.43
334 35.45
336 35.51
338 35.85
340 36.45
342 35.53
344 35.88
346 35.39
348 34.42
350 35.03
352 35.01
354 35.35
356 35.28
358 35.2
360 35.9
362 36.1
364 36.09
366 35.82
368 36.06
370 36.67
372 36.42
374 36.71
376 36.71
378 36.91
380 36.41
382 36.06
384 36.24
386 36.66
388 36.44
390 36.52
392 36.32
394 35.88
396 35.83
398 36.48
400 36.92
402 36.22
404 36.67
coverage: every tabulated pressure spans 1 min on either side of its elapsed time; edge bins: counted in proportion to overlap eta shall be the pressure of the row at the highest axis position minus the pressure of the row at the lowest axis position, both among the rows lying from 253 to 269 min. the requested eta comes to 1.4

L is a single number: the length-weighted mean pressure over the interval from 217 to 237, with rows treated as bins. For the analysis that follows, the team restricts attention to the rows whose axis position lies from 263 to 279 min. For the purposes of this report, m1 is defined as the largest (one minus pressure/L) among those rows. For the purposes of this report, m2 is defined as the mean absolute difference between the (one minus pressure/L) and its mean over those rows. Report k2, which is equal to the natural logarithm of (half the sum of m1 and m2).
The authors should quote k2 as -4.8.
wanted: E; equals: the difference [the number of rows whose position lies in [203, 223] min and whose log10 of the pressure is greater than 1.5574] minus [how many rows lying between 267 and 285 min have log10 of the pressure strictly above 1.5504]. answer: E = -4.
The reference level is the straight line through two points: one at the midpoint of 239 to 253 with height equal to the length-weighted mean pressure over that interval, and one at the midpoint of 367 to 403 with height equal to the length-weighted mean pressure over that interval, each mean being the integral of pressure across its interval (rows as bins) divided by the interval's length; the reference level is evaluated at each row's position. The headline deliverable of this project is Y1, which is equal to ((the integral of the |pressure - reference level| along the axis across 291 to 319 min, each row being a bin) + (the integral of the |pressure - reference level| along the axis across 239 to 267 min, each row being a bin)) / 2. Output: 20.3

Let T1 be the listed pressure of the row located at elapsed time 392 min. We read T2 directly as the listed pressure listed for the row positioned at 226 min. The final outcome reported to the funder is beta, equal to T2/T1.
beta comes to 0.969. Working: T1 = 36.32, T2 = 35.21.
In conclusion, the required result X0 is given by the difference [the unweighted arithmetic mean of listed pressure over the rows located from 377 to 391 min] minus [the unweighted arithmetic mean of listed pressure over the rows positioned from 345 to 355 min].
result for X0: 1.4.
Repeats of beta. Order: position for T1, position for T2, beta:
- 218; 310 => 1.039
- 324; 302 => 0.984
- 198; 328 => 1.032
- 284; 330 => 1.030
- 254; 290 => 1.067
